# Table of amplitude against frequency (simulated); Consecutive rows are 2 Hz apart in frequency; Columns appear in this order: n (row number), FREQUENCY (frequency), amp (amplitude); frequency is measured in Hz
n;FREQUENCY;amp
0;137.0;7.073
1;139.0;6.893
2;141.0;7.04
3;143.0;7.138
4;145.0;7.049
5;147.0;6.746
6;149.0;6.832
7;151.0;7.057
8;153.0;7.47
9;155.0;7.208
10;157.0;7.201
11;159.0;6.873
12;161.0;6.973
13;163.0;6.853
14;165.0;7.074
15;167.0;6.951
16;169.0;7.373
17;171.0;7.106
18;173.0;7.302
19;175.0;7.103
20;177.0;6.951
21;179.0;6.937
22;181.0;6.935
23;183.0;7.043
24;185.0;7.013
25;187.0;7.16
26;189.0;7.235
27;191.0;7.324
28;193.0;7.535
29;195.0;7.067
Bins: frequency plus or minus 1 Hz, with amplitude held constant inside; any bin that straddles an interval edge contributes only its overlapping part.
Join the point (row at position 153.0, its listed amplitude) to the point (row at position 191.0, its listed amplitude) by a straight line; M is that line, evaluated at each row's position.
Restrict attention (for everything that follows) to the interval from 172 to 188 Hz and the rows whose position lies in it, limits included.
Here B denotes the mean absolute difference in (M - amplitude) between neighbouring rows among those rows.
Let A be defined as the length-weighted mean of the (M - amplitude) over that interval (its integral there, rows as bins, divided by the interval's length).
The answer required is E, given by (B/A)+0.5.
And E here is 0.79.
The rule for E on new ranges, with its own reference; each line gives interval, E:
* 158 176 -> 1.09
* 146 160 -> 1.03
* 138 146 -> 0.74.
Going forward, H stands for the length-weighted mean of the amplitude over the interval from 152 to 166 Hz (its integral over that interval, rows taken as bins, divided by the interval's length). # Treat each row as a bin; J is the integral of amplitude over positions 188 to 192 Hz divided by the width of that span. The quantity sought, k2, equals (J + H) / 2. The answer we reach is 7.19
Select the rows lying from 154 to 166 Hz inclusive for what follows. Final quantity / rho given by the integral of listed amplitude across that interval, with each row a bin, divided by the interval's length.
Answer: 7.03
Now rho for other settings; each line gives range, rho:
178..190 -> 7.05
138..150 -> 6.95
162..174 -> 7.11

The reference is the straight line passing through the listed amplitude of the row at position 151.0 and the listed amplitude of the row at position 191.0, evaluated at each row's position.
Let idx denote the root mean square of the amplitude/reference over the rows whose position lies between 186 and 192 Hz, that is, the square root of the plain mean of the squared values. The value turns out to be 0.99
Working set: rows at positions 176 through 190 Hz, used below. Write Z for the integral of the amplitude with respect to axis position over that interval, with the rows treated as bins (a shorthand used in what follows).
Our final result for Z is 98.5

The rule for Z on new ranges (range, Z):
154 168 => 98.3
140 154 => 98.7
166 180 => 99.4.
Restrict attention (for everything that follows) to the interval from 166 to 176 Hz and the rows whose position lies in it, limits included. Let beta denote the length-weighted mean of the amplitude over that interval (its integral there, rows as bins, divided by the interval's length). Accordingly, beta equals 7.17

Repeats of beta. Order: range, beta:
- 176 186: 6.98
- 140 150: 6.96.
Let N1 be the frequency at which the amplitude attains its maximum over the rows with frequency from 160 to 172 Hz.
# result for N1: 169.0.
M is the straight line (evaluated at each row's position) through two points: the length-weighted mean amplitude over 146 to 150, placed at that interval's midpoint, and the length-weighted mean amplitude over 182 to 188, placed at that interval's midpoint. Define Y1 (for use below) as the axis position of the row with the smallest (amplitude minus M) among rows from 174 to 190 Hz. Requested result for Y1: 181.0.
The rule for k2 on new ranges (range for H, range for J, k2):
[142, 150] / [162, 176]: 7.03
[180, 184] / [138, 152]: 6.98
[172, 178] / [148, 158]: 7.14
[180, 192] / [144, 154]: 7.07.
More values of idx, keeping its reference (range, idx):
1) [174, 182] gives 0.96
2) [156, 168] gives 0.98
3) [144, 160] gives 1.00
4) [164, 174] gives 1.00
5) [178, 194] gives 0.98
